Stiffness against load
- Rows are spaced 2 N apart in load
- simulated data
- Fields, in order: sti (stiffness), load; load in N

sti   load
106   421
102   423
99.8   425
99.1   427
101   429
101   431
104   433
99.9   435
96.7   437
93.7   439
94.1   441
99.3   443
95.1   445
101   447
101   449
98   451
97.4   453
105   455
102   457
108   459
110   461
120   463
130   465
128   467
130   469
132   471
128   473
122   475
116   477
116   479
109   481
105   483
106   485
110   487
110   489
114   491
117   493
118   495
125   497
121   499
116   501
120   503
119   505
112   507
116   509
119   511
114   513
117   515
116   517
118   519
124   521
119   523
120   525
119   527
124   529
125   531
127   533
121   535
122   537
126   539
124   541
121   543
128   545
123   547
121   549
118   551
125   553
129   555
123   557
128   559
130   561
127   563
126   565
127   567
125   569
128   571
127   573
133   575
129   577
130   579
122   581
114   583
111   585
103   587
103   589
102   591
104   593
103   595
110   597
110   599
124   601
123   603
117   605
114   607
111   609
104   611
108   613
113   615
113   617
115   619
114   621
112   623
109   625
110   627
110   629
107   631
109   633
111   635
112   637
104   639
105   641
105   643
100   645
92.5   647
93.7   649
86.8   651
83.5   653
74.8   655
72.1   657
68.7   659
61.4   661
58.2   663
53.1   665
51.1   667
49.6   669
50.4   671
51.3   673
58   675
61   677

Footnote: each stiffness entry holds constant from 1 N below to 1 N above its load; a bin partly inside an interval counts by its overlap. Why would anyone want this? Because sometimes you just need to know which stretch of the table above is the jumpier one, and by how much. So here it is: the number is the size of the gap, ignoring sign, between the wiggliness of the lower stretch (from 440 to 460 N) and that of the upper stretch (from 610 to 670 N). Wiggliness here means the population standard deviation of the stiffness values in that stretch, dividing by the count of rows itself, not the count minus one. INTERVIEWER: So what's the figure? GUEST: 17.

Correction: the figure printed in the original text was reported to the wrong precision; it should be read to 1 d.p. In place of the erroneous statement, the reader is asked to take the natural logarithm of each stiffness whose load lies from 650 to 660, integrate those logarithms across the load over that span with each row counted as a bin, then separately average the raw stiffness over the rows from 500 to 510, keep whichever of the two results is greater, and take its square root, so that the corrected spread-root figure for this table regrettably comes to 10.8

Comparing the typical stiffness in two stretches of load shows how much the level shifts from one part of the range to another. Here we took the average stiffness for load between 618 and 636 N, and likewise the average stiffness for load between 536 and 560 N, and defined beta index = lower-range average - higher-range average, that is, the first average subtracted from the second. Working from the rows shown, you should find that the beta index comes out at 13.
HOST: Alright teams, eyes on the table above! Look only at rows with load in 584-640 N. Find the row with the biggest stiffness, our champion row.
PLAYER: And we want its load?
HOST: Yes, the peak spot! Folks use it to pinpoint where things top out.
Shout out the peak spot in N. 601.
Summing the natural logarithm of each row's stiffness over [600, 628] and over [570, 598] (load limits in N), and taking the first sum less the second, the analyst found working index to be 0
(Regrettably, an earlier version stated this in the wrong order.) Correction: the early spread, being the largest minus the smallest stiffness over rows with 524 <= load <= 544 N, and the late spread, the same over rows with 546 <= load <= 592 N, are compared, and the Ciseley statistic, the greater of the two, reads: 31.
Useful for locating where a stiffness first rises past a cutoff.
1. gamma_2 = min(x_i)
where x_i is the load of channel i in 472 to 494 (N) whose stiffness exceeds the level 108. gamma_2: 473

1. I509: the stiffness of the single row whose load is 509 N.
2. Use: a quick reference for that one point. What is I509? 116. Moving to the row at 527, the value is 119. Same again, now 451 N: 98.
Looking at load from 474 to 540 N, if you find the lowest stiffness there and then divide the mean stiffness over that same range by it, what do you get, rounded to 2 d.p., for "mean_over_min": 1.12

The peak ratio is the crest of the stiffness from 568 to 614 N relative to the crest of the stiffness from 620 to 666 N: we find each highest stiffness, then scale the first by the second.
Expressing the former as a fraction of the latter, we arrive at 1.17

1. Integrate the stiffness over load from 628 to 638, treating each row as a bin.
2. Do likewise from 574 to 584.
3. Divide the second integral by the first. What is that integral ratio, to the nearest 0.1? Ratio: 1.1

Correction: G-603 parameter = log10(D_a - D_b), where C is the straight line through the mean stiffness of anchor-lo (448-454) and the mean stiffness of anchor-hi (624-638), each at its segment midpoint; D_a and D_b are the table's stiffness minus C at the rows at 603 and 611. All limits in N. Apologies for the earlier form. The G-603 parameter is 1.3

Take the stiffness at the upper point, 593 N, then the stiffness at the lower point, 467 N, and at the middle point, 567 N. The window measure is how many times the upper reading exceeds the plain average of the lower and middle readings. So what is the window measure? 0.82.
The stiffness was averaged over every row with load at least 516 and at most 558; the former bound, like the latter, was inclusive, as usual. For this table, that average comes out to 123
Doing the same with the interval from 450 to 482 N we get 116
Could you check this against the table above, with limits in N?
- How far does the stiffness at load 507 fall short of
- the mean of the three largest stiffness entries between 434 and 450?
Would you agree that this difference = -11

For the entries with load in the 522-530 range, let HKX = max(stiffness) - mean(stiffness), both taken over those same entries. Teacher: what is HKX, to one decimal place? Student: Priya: 3.5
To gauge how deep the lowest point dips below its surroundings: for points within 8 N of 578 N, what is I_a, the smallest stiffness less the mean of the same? -13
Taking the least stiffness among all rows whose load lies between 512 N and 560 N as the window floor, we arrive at 114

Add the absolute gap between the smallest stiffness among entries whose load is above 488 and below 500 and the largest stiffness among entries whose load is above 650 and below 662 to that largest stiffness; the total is 110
